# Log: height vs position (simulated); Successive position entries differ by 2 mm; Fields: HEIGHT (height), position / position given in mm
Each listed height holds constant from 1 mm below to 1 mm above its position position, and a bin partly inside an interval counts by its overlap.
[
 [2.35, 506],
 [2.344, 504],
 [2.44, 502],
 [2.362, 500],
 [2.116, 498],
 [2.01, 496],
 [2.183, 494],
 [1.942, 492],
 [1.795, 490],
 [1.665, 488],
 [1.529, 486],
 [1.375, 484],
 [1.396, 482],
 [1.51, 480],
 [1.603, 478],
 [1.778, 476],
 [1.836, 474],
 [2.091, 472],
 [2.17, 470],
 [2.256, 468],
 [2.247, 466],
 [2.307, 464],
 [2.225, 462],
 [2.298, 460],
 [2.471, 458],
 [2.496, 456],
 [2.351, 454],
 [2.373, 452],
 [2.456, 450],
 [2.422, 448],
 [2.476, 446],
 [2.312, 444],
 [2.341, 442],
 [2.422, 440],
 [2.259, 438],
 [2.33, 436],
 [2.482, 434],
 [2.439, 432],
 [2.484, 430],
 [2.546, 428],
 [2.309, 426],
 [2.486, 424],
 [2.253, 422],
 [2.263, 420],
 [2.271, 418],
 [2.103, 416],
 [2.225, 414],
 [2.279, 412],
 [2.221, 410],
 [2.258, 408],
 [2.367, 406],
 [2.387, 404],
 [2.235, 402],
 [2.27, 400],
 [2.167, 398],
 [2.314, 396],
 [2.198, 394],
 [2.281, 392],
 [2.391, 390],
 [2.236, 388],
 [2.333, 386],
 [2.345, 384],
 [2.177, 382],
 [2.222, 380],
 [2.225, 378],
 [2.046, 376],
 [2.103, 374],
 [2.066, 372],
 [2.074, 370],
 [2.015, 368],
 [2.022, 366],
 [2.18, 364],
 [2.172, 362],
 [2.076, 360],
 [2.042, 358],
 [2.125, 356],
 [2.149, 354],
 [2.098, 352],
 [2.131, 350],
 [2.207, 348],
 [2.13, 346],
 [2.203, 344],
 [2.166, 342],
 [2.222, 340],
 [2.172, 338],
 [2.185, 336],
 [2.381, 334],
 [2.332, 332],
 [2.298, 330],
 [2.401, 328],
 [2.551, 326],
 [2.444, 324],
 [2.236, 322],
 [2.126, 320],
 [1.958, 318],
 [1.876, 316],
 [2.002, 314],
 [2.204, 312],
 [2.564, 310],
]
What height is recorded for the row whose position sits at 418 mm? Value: 2.271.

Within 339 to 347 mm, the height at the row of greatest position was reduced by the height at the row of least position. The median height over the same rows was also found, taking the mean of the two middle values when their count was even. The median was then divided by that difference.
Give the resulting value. -24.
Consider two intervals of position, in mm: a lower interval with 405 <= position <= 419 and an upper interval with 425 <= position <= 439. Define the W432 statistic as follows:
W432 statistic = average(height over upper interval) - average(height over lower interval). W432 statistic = 0.16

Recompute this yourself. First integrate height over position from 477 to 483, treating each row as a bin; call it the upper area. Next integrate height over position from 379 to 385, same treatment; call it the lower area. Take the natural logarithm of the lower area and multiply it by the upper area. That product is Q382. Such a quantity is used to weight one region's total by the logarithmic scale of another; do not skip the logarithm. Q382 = 23.5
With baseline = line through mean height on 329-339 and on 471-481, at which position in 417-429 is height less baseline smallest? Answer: 422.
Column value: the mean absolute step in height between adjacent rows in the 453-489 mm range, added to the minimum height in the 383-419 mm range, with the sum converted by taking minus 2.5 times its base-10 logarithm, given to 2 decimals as -0.86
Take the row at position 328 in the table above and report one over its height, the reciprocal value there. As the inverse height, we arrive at 0.416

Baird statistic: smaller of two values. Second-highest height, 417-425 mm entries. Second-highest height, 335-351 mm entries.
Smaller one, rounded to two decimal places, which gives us 2.21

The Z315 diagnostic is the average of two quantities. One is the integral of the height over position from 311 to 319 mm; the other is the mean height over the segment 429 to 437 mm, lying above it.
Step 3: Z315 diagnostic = 9.3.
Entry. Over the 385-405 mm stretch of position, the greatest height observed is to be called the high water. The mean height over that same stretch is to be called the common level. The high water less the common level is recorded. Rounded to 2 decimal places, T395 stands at 0.11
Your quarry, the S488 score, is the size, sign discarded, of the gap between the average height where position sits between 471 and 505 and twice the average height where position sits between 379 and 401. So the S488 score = 2.7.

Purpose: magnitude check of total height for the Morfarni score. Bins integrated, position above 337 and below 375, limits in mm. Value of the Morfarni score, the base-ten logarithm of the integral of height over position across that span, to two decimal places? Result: 1.91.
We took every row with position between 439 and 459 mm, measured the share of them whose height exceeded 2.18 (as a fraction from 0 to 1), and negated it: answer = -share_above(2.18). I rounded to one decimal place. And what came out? -1.0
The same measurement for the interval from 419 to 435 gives -1.0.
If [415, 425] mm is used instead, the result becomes -0.8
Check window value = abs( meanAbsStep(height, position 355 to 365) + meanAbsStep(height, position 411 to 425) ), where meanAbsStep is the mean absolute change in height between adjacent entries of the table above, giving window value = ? 0.15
